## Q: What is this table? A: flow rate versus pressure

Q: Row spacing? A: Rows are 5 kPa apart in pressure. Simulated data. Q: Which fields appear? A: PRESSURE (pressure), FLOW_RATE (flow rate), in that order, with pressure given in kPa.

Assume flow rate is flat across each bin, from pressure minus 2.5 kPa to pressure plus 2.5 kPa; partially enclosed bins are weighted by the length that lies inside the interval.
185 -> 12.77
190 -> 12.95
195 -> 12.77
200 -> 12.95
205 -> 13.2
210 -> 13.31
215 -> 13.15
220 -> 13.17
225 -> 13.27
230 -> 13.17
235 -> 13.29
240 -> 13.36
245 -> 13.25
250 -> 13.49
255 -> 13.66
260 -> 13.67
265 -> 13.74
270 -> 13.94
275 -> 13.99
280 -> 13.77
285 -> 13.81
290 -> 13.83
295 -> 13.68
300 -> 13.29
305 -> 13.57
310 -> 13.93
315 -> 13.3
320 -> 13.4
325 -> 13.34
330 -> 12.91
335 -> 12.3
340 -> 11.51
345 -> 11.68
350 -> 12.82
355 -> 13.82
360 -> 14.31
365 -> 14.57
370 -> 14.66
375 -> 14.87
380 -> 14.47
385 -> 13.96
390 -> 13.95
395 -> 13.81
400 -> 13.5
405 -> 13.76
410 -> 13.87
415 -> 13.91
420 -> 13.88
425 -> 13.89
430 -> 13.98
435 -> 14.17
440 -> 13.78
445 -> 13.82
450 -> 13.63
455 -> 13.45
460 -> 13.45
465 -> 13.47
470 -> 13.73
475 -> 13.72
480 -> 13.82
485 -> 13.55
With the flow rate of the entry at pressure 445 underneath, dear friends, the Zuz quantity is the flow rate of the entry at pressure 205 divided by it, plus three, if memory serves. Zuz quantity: 3.96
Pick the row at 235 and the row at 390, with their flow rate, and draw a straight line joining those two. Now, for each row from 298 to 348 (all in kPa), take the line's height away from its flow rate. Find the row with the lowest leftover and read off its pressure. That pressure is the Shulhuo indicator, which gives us 340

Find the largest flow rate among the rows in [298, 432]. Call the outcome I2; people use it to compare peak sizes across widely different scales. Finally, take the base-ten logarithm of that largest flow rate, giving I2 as 1.17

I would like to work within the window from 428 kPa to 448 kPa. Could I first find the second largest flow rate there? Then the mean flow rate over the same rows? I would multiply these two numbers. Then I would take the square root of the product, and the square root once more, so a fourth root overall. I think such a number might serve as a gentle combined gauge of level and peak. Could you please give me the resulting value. 3.74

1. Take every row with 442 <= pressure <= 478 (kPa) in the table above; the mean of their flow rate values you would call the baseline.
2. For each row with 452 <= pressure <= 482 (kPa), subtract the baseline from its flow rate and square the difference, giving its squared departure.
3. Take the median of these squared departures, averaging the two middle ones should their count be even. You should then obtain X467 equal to 0.02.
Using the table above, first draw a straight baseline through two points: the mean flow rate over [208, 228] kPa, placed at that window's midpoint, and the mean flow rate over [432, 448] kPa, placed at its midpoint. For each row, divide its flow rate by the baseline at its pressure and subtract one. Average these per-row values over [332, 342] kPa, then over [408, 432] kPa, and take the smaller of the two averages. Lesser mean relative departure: -0.12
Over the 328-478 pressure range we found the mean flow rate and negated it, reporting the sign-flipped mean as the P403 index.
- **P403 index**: -13.66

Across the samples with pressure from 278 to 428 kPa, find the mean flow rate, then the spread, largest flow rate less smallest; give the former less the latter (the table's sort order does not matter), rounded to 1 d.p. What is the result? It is 10.3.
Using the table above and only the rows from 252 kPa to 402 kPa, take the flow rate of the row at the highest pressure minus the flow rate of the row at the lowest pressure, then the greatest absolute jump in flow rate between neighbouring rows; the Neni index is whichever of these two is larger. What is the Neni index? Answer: 1.14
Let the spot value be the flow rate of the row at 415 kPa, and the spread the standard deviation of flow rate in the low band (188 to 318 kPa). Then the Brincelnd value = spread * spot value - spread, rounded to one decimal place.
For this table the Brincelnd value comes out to 4.3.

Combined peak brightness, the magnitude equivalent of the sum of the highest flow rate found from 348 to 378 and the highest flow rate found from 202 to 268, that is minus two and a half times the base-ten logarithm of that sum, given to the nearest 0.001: -3.641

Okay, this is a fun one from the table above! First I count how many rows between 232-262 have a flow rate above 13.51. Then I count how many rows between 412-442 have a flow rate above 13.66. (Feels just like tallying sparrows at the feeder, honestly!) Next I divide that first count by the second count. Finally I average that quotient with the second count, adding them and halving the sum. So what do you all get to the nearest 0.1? 3.2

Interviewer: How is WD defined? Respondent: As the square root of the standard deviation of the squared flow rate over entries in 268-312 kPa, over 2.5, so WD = 1.0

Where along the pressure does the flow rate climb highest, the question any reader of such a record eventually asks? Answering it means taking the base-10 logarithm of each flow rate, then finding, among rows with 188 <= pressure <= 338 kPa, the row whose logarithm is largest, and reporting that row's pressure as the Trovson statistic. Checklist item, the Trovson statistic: 275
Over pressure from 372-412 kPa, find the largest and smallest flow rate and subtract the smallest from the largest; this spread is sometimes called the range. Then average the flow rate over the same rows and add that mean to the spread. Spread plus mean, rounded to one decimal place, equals 15.4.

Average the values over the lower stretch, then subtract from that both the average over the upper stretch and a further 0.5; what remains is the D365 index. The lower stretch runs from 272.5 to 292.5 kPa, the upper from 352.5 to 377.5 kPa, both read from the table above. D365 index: -1.1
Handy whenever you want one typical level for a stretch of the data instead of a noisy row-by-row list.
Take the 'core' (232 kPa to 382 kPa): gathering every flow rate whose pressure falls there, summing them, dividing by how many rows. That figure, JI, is 13.54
